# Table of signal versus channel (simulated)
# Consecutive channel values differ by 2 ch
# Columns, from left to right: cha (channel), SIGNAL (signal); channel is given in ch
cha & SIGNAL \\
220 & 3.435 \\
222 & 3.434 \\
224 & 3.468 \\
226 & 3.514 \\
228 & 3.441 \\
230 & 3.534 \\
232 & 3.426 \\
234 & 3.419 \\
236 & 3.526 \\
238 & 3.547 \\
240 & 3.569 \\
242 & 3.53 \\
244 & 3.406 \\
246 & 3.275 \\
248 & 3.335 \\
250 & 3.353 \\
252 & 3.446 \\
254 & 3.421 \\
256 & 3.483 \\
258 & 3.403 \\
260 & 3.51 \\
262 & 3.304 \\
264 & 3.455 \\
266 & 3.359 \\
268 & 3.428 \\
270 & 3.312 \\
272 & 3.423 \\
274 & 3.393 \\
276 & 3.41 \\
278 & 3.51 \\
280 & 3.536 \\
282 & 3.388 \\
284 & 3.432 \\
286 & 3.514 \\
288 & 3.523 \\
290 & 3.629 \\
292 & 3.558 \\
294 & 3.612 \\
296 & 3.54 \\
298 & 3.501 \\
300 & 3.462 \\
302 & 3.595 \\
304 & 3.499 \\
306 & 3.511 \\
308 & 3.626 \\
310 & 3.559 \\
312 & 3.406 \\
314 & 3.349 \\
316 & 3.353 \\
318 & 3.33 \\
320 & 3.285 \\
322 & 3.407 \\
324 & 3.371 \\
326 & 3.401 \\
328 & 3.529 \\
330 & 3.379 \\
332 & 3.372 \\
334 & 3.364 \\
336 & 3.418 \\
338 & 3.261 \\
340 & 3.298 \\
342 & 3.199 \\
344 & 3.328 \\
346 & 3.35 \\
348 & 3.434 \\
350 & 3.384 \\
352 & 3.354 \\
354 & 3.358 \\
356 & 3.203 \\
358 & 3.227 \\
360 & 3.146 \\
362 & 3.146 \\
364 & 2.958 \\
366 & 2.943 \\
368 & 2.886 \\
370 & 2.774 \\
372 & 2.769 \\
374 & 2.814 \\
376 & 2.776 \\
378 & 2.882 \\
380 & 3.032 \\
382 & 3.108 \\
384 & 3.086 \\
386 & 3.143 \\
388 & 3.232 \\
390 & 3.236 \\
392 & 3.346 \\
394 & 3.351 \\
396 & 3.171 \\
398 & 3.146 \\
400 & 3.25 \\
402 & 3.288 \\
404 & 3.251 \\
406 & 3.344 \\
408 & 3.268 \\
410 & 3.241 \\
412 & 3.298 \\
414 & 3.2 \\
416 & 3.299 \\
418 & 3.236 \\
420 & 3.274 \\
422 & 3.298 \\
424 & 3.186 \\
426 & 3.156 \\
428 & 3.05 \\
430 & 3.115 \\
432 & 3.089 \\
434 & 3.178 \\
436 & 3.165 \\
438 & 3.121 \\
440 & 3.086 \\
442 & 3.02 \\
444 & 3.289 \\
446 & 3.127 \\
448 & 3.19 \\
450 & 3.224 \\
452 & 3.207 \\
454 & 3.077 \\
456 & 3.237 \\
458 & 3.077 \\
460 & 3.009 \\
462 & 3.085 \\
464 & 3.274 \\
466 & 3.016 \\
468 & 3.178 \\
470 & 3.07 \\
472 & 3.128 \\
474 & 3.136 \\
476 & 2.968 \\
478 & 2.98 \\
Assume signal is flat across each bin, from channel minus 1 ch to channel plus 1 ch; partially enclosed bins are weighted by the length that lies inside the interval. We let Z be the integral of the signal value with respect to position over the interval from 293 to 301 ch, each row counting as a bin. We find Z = 28.2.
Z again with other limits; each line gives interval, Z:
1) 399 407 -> 26.3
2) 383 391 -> 25.4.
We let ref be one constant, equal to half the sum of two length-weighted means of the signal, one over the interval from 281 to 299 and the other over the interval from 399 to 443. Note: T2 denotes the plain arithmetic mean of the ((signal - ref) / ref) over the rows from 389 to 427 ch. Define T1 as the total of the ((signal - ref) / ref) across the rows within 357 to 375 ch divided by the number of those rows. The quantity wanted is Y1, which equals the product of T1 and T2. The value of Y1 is 0.0038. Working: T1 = -0.12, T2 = -0.03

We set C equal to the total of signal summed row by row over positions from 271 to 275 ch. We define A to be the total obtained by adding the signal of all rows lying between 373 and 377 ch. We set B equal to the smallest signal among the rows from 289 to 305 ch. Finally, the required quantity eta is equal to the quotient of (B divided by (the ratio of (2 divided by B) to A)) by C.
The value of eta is 4.9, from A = 6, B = 3.462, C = 7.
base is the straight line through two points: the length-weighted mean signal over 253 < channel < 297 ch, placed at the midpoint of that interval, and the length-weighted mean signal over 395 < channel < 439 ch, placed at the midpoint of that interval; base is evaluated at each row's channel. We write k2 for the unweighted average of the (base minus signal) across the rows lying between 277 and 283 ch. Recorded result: -0.03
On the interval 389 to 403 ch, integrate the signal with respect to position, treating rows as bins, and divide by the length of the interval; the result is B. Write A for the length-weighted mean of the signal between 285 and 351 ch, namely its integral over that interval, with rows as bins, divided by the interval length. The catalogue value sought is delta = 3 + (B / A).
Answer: 3.95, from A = 3.43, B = 3.26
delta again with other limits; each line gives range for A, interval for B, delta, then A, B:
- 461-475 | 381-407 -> 4.03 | 3.13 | 3.23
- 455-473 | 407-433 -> 4.03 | 3.12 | 3.21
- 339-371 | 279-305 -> 4.11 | 3.19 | 3.52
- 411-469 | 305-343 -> 4.07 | 3.16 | 3.39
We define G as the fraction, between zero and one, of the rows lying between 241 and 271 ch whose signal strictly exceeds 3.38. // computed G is 0.60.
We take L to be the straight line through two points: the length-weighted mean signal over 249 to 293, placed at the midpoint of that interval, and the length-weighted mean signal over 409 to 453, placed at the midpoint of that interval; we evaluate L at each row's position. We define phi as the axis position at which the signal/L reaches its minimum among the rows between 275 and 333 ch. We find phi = 320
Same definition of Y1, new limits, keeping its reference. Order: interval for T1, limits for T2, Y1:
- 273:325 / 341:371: -0.0018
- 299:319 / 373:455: -0.0019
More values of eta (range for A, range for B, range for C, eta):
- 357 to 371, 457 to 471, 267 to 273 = 9.4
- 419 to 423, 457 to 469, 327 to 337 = 1.7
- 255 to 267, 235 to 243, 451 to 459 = 10.1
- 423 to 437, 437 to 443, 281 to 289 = 7.2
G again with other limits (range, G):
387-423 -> 0.00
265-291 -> 0.85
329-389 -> 0.10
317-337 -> 0.40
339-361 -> 0.18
